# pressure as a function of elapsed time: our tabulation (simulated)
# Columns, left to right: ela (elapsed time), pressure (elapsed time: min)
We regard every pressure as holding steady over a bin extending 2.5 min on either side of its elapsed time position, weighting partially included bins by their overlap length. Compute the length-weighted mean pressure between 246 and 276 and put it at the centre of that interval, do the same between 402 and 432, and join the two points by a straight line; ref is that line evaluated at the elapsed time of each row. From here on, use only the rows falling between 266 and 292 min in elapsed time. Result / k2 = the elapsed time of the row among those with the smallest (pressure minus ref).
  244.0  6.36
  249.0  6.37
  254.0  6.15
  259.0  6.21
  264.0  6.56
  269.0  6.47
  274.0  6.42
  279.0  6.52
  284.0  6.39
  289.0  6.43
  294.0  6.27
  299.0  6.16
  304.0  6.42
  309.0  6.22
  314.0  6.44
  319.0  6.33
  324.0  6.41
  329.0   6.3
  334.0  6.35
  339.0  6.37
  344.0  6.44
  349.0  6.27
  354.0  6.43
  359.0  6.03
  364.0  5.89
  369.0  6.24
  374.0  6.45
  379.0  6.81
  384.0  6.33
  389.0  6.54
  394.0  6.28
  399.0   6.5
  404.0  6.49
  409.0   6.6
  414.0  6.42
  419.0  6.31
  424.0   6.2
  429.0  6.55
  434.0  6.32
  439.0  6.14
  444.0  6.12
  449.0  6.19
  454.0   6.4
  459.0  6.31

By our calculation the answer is 284.0 min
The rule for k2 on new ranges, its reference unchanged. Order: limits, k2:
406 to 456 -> 444.0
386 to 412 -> 394.0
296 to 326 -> 299.0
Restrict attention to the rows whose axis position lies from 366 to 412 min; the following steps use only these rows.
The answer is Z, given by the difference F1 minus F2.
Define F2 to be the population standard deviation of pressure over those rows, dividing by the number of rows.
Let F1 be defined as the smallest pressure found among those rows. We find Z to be 6.07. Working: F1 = 6.24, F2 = 0.17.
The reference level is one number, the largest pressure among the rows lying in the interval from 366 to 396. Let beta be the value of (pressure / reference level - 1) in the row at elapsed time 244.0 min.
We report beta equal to -0.066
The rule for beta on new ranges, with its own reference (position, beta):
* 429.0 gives -0.038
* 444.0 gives -0.101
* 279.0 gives -0.043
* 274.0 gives -0.057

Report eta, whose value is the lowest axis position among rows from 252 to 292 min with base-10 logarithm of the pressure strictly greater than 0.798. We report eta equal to 264.0 min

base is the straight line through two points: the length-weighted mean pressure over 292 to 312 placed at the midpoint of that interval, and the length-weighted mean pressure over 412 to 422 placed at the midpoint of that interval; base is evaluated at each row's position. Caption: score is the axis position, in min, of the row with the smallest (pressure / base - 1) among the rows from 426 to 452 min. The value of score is 444.0 min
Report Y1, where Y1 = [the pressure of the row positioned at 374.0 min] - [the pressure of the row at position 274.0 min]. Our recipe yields 0.03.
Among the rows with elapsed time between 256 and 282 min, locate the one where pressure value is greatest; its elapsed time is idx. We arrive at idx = 264.0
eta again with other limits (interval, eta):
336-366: 339.0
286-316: 289.0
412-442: 414.0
